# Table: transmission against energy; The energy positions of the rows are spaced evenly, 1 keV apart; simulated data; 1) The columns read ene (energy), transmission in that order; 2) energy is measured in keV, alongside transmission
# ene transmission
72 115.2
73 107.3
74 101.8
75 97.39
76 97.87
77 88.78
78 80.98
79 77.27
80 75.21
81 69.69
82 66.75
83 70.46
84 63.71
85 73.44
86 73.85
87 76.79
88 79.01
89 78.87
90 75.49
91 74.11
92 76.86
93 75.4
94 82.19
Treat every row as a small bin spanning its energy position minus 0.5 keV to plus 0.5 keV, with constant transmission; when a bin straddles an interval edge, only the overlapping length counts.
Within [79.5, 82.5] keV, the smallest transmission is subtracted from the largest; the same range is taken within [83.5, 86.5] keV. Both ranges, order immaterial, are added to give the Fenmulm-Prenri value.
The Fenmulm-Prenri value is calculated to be 18.6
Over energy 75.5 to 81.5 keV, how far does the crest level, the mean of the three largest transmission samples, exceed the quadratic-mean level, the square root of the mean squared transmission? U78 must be 7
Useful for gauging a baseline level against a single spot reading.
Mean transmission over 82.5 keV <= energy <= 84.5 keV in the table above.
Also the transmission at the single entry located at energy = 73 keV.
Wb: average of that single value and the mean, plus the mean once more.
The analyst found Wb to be 154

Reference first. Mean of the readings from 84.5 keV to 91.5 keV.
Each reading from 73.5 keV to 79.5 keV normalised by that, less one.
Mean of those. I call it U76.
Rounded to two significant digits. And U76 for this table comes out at 0.19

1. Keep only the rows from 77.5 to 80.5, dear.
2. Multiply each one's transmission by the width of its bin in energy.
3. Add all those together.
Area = 233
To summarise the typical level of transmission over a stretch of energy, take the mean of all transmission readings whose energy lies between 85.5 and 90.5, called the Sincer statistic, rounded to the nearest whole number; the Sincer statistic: 77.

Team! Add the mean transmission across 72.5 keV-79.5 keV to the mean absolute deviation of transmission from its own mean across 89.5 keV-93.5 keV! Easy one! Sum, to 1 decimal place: 93.8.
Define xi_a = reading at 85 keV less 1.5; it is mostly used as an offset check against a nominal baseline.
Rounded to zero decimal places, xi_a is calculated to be 72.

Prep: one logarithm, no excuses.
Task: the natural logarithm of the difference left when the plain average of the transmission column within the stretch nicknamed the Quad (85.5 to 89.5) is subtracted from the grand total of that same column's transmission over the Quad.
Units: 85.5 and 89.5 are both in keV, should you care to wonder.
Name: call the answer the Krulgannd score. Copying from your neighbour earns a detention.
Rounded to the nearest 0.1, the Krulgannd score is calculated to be 5.4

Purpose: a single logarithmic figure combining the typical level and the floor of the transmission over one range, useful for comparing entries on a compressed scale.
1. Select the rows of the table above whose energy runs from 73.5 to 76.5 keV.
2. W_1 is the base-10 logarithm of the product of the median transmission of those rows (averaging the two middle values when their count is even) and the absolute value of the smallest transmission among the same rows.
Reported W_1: 3.98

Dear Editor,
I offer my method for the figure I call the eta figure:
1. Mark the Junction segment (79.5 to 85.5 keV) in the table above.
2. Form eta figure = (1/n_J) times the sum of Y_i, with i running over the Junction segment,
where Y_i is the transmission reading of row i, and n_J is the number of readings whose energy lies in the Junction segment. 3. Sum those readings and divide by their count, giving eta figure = 70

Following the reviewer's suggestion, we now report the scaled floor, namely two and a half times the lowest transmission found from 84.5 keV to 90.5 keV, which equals 184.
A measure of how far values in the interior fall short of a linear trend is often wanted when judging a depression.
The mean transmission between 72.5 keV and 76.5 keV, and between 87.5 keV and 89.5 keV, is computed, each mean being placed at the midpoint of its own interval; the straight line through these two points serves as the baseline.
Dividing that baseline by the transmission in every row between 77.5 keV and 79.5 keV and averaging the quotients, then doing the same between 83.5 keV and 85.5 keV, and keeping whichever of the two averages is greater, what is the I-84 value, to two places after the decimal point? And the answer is 1.25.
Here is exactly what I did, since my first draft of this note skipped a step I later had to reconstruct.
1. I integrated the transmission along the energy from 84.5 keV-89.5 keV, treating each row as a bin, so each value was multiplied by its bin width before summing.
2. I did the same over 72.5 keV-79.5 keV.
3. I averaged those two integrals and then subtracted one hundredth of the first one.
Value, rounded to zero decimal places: 513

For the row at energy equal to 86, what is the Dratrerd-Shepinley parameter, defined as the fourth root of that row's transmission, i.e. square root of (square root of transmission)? 2.93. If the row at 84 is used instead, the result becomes 2.83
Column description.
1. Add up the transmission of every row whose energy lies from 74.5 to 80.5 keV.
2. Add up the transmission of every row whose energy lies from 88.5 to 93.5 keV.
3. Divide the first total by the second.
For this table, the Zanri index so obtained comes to 1.4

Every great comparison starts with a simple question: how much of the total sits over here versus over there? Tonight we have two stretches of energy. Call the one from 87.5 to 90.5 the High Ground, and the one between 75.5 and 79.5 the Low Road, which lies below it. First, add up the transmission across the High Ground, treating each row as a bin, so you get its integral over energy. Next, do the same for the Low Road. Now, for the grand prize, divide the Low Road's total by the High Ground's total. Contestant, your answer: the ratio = 1.48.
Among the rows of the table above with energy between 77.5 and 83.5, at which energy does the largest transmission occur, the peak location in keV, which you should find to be 78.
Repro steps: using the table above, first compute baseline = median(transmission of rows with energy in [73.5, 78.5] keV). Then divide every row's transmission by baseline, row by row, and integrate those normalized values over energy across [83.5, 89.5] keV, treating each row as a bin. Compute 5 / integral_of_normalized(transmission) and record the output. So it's 1.09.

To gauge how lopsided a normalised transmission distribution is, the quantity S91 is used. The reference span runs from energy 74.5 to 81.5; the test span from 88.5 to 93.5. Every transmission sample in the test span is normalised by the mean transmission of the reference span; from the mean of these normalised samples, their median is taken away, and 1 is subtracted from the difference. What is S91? -0.992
